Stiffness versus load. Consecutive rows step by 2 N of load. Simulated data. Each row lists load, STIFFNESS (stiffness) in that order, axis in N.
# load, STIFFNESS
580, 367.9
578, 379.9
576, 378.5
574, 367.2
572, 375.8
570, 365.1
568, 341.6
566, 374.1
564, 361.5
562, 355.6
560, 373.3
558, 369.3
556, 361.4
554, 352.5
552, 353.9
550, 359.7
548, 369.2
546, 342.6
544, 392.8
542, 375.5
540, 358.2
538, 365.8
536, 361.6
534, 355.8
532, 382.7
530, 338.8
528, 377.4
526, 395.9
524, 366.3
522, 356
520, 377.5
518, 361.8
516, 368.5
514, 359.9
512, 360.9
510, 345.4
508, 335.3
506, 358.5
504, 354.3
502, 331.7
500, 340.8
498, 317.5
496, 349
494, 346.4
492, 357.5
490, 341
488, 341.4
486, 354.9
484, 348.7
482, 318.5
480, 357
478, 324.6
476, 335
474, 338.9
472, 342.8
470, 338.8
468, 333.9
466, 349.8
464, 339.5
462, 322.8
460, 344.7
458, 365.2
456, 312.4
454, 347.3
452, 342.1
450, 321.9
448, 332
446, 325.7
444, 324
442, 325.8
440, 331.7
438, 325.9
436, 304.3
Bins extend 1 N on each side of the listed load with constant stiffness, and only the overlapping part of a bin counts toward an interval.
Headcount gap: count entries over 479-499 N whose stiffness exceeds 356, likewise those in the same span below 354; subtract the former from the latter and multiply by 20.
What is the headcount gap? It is 100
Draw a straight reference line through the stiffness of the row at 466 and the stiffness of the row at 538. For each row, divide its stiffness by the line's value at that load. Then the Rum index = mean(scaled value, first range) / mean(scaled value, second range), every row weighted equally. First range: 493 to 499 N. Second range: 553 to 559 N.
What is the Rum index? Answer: 0.97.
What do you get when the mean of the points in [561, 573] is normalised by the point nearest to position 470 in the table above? 1.07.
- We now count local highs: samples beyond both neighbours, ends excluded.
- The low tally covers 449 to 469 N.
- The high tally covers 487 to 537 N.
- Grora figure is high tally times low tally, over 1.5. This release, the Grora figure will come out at 18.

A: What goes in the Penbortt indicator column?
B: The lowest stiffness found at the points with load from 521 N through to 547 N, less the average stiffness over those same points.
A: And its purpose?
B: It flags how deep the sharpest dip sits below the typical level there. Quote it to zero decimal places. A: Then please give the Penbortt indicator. -28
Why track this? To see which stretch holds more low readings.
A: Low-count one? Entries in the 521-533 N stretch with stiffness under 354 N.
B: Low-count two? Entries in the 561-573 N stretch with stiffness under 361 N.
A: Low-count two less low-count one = 1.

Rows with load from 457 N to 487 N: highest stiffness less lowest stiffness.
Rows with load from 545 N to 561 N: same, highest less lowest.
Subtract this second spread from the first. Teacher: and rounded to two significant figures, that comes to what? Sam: 16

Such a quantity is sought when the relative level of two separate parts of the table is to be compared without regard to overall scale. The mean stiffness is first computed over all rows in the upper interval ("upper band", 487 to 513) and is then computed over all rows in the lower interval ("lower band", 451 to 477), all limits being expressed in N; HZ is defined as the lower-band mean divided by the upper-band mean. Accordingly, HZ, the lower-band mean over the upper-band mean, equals 0.99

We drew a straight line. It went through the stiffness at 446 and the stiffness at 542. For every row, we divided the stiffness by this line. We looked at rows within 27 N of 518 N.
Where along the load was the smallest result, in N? 498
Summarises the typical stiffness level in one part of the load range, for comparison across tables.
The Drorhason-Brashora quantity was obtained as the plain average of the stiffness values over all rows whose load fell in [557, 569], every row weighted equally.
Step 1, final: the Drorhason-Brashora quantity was 363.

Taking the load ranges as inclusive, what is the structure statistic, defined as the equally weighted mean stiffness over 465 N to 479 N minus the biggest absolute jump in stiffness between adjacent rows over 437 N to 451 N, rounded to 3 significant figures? 328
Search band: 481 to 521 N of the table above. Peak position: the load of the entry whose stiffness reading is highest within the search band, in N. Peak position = 520 N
